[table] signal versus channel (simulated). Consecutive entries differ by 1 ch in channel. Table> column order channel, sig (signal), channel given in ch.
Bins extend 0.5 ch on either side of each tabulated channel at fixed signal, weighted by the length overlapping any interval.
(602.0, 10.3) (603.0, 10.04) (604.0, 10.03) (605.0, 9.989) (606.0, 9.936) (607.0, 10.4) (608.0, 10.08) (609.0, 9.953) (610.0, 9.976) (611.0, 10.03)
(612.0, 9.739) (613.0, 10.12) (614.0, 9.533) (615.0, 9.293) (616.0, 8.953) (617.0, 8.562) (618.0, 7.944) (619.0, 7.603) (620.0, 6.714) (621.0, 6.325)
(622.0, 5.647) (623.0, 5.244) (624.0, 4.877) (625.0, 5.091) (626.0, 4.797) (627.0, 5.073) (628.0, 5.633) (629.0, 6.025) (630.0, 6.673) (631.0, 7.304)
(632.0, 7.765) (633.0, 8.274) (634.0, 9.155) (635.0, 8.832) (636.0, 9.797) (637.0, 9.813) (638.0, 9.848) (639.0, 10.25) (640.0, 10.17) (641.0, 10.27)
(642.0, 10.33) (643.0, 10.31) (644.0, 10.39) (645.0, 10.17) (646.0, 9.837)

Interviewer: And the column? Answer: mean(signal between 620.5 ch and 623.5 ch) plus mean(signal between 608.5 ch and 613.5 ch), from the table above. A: 15.7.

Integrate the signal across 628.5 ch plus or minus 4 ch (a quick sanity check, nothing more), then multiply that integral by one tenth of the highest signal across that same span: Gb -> 38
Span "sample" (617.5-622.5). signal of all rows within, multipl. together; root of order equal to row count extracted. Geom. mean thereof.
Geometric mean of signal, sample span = 6.8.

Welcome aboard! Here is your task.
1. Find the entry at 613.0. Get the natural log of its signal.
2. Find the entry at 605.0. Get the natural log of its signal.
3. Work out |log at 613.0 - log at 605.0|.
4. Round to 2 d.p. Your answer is 0.01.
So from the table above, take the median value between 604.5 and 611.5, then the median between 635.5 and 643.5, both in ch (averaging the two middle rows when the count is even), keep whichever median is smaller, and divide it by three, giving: 3.33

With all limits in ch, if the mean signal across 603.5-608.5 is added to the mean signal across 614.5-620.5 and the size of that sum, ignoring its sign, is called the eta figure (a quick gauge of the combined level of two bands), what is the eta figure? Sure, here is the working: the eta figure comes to 18.3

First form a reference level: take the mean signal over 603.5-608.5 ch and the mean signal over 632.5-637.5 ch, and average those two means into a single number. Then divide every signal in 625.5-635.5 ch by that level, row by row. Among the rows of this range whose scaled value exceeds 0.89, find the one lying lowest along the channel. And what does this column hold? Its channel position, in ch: 634.0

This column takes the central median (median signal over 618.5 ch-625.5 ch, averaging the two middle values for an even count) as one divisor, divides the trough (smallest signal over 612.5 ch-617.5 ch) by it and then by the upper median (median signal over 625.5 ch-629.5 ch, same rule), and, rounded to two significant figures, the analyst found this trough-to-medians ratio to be 0.28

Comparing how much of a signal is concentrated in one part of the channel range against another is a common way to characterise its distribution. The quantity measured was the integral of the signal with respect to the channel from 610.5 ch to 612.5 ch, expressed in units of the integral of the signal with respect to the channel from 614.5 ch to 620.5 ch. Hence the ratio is 0.40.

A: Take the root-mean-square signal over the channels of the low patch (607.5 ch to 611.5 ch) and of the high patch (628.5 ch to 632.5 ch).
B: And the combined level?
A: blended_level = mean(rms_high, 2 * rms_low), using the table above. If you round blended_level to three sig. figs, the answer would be 13.5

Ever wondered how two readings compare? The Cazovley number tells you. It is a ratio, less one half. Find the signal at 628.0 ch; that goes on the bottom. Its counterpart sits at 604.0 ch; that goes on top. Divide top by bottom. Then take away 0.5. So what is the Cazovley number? 1.3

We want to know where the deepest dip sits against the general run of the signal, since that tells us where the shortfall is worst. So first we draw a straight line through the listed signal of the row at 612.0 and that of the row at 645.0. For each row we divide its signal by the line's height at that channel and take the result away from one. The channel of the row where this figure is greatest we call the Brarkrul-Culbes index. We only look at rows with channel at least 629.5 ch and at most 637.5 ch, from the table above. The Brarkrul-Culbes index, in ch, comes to 630.0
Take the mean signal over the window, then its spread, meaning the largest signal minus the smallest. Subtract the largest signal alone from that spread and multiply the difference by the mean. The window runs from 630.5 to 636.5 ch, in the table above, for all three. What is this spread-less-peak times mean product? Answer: -62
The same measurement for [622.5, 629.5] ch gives -25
